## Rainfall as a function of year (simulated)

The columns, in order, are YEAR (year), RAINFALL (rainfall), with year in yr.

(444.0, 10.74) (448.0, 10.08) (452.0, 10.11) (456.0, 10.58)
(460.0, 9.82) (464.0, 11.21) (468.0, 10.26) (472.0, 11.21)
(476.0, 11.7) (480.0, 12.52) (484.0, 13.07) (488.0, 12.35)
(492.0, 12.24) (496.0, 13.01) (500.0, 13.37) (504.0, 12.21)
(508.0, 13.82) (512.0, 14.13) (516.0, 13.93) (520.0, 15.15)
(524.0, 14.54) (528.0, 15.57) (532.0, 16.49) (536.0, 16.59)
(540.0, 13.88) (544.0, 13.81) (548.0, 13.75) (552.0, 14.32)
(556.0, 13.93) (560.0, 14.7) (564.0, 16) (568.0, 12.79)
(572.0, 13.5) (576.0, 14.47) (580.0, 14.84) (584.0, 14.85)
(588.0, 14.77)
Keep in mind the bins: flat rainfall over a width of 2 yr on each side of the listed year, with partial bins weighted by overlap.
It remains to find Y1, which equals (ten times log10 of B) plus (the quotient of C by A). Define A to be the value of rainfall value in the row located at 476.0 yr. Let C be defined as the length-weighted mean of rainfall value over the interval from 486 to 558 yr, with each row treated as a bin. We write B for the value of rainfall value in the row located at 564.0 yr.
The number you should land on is 13.2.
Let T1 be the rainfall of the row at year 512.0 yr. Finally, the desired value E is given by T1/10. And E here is 1.41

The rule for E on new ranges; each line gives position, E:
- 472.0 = 1.12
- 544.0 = 1.38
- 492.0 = 1.22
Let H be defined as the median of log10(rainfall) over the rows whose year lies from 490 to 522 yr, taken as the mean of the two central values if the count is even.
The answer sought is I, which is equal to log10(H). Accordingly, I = 0.054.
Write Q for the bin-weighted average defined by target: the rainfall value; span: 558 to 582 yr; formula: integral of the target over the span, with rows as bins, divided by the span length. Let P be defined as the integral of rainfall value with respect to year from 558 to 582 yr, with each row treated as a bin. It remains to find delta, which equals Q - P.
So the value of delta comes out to -331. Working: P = 345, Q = 14.4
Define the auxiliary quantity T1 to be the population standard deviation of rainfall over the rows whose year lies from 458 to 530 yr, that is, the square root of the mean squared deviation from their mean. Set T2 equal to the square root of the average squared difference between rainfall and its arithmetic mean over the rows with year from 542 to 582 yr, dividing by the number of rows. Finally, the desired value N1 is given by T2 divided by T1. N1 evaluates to 0.5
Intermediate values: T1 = 1.55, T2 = 0.83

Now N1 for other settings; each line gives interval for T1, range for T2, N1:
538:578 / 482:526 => 1.1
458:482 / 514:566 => 1.1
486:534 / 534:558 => 0.8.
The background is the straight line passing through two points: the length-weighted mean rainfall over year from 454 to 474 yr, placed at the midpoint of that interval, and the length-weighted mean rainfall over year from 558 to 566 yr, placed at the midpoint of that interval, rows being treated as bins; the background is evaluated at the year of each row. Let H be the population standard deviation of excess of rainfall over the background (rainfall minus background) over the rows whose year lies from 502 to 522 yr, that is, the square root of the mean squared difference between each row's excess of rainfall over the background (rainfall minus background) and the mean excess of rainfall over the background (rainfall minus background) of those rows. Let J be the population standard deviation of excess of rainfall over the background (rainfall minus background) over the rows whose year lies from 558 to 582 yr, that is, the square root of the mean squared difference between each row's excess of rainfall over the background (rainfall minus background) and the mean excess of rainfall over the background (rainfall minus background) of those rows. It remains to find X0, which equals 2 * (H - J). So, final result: -0.8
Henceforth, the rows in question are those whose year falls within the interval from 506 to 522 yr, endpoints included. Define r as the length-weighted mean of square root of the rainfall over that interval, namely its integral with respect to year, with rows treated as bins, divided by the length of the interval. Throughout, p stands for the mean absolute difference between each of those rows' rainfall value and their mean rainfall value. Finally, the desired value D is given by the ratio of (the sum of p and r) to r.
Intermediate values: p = 0.45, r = 3.78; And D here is 1.118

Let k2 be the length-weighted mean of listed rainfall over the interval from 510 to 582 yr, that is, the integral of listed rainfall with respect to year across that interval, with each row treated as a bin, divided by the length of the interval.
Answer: 14.6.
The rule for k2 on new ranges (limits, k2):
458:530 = 12.8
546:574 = 14.1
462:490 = 11.8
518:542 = 15.4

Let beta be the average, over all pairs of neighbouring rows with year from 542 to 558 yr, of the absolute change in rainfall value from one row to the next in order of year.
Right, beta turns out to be 0.34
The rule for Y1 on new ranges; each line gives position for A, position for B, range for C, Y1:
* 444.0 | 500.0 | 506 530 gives 12.6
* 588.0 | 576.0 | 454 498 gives 12.4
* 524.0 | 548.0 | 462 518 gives 12.2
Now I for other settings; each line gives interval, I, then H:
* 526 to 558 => 0.061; 1.15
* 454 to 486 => 0.021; 1.05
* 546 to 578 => 0.061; 1.15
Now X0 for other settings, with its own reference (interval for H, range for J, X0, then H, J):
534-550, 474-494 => 1.9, 1.4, 0.45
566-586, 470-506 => 0.1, 0.6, 0.52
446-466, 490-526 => -0.3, 0.4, 0.57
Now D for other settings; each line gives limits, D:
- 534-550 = 1.274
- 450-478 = 1.177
